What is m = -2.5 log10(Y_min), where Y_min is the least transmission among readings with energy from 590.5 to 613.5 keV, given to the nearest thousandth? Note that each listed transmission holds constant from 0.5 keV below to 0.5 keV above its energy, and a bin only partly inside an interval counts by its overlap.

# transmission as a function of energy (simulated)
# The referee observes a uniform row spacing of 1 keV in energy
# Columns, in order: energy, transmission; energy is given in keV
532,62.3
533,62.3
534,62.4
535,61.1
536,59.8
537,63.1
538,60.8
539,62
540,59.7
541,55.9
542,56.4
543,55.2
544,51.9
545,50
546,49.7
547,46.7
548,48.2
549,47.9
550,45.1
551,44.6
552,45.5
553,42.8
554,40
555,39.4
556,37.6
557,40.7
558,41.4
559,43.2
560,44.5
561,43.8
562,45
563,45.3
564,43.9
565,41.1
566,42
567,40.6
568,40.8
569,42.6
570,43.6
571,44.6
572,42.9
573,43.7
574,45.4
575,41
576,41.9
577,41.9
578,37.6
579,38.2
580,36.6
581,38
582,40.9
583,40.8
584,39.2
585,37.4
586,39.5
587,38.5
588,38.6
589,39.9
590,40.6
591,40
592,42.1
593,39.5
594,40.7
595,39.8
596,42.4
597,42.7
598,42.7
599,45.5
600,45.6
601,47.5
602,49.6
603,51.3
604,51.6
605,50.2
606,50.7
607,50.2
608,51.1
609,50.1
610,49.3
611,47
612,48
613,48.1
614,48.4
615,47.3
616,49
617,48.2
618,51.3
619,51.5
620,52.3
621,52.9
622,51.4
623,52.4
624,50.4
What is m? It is -3.991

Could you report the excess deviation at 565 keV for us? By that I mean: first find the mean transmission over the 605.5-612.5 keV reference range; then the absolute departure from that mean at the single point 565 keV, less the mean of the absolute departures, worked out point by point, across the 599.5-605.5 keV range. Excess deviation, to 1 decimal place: 6.6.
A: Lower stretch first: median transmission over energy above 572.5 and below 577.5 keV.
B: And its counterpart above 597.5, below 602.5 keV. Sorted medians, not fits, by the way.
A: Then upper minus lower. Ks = 4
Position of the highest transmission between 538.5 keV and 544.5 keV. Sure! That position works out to 539 keV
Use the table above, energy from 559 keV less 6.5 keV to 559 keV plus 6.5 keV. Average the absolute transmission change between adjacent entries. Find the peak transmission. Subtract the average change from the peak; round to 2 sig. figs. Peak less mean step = 44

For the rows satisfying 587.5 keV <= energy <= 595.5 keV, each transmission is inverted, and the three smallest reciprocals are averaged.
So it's 0.0243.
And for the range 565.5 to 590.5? 0.0224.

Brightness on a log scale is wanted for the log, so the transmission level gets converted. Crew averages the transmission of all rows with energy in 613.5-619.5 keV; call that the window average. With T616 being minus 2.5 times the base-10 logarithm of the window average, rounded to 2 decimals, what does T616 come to -4.23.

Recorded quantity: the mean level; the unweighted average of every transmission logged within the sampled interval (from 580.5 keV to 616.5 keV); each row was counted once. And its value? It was 45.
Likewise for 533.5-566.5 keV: 49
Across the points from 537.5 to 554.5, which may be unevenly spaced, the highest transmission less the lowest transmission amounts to 22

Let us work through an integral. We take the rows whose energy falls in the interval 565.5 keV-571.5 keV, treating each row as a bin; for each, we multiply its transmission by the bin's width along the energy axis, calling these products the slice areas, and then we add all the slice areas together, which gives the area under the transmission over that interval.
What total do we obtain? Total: 254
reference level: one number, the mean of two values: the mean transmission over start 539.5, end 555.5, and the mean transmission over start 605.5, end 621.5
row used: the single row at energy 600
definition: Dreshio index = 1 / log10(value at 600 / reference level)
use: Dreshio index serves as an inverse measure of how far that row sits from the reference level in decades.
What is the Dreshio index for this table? -30.3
